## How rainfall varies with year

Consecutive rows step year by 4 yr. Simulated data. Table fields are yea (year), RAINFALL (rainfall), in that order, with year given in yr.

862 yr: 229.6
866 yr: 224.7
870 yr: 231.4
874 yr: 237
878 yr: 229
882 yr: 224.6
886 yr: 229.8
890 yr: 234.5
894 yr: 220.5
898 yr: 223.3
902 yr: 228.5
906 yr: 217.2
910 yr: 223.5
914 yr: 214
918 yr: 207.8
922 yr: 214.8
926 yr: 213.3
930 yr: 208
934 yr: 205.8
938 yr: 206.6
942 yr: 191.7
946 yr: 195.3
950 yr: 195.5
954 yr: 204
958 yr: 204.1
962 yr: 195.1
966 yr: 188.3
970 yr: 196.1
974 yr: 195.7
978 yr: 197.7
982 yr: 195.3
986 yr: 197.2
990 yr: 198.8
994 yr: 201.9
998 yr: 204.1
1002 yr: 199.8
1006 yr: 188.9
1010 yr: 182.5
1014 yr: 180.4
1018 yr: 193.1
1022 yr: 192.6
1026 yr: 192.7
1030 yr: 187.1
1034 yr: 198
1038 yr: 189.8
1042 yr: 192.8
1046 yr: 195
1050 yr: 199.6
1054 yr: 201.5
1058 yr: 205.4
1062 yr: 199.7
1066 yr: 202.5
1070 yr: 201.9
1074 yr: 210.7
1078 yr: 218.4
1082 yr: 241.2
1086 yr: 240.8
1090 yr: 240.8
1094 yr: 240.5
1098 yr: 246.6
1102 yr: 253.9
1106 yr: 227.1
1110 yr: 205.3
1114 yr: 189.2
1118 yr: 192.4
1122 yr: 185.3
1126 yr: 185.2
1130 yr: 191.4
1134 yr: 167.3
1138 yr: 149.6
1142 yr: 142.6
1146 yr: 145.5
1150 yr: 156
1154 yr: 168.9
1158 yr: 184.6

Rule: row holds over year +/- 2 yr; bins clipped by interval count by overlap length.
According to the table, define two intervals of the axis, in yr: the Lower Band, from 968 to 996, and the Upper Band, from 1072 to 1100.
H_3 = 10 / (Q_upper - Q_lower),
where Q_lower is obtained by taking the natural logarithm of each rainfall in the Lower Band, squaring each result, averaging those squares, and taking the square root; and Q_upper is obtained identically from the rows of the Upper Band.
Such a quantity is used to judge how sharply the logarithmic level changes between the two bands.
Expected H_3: 59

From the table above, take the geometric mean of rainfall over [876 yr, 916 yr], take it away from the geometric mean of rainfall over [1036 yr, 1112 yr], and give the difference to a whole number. -9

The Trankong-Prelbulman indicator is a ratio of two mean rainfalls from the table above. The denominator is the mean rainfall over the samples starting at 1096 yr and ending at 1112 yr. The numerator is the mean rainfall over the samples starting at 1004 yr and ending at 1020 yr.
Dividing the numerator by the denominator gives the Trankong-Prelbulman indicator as 0.80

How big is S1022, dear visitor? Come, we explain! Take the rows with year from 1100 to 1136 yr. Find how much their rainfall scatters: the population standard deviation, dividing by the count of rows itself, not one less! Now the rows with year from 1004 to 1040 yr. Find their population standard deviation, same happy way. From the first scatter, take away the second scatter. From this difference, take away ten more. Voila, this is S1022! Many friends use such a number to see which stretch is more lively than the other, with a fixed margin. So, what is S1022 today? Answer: 9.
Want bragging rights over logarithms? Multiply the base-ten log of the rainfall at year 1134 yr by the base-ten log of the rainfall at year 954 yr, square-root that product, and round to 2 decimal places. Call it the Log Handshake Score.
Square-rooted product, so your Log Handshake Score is 2.27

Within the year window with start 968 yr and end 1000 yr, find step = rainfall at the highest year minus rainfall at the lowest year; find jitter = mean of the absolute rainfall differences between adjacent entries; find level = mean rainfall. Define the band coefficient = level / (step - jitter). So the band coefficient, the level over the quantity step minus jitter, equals 33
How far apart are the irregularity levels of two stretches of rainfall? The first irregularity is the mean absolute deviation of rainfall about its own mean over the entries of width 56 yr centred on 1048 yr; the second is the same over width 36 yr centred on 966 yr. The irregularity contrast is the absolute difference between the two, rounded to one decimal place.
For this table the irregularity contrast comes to 1.9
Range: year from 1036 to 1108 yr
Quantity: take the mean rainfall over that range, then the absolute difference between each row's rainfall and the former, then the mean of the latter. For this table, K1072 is 19.1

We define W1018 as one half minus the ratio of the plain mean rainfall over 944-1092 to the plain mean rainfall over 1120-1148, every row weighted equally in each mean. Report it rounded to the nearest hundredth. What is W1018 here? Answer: -0.70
